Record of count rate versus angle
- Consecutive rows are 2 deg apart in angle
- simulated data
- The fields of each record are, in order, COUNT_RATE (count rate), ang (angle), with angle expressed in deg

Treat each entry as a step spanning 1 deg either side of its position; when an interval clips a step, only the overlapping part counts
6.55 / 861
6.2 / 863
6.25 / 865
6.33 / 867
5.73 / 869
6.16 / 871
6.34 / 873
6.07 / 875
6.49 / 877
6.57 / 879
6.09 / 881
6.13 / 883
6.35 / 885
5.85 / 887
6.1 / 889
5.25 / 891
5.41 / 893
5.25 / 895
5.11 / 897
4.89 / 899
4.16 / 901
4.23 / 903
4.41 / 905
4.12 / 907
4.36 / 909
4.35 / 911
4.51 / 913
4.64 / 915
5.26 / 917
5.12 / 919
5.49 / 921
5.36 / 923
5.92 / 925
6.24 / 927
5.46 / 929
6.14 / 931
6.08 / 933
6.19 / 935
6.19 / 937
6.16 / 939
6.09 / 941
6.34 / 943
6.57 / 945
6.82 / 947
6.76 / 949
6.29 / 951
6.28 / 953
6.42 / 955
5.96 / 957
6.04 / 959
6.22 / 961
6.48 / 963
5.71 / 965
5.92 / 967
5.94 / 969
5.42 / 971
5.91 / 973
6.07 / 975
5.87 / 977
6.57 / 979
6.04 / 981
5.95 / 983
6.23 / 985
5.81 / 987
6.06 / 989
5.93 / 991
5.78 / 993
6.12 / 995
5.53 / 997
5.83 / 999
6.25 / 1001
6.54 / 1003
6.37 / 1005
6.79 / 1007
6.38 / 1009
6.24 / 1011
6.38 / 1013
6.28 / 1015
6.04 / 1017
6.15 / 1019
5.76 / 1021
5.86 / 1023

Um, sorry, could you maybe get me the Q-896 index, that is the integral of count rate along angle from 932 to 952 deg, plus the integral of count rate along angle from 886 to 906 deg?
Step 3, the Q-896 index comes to 228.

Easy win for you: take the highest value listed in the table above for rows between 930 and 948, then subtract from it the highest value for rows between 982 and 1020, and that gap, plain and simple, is 0.03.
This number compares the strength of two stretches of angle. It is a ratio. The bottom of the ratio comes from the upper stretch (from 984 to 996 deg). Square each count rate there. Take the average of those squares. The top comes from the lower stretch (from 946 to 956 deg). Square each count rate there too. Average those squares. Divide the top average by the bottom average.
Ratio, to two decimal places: 1.18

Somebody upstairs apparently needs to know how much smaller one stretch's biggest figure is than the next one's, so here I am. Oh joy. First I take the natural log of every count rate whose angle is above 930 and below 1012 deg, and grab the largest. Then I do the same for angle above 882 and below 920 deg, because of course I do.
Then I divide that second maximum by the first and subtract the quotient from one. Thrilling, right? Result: 0.04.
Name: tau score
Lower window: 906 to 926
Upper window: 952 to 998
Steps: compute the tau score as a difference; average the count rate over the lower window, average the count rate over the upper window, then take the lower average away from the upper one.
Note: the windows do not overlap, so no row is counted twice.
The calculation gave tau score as 1.1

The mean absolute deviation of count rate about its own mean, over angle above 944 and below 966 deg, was 0.26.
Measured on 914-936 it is 0.44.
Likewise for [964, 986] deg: 0.19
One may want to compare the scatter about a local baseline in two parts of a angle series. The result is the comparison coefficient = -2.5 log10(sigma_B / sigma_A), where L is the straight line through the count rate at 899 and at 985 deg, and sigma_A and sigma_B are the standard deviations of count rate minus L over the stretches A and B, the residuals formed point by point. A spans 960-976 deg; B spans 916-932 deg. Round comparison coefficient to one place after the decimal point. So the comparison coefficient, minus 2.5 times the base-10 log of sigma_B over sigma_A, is 0.0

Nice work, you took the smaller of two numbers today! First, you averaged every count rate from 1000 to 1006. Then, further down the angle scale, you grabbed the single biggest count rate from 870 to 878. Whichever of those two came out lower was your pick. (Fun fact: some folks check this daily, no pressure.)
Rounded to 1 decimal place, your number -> 6.4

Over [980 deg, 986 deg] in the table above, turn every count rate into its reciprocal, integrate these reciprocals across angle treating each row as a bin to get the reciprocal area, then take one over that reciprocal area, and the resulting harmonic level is 1.01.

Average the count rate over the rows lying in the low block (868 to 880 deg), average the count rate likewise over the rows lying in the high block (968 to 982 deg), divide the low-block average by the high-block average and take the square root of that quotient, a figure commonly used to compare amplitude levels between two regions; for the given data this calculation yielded 1.02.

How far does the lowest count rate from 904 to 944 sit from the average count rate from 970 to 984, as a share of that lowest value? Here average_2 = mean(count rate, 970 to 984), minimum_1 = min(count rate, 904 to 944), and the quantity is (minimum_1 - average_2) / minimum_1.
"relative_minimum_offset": -0.45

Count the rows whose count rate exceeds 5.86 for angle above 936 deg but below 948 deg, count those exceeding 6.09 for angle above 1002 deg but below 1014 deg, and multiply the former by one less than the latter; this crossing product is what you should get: 30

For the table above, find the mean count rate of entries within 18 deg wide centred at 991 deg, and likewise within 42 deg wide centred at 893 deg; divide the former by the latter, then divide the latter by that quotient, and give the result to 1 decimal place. 4.8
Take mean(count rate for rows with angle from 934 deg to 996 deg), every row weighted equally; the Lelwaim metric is 6.13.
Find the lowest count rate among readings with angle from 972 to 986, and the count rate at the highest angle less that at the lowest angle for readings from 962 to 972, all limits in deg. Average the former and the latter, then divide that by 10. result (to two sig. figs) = 0.24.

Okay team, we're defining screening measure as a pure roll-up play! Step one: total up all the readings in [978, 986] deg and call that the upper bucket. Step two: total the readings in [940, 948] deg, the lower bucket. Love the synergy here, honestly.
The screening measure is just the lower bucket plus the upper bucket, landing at 50.6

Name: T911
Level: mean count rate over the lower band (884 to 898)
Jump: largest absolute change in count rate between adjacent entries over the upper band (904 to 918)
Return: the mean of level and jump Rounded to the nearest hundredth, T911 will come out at 3.12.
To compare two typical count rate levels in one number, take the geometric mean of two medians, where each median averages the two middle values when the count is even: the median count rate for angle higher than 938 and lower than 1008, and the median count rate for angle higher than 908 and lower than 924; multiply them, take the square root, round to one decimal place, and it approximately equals 5.5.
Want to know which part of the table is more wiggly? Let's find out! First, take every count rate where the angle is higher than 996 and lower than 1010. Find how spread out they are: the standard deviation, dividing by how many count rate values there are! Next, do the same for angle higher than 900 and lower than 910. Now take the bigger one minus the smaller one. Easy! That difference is 0.28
